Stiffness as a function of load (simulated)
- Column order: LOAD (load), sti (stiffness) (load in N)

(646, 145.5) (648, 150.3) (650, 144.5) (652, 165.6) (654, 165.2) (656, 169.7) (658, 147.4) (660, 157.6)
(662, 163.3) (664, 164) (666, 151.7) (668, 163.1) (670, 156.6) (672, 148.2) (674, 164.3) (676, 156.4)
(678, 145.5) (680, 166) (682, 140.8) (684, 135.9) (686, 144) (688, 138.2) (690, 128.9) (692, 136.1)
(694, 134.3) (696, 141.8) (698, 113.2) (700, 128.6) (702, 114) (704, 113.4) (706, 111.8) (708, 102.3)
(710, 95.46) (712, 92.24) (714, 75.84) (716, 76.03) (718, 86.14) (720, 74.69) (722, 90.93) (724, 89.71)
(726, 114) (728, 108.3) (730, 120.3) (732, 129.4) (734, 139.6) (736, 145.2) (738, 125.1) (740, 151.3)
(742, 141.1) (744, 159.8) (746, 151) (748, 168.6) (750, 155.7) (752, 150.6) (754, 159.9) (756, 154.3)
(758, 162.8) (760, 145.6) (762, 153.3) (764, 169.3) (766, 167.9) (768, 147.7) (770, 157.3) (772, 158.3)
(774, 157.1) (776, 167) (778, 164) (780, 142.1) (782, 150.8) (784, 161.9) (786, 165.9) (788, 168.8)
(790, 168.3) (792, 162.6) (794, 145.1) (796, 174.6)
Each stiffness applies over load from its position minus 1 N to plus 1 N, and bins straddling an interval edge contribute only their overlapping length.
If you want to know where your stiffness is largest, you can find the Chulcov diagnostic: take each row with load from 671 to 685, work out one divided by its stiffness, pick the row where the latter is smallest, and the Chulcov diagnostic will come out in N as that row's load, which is 680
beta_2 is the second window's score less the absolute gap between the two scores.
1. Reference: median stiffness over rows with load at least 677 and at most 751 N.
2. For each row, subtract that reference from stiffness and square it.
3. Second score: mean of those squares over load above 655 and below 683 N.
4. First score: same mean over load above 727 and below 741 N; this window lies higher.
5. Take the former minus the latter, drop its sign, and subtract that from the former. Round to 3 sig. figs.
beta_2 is 199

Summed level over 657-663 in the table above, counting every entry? 468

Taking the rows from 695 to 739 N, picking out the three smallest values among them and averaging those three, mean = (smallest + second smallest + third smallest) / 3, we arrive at 76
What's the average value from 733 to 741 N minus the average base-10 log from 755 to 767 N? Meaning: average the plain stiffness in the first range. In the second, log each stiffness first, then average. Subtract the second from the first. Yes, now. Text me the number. 138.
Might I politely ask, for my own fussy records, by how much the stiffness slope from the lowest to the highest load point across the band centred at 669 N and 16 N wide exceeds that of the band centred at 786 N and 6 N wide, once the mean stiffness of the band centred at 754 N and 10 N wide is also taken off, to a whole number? -159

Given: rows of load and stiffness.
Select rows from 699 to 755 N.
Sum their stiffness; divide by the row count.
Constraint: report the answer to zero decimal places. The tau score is 120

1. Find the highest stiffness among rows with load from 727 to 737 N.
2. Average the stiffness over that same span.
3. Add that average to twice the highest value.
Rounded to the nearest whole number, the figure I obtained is 419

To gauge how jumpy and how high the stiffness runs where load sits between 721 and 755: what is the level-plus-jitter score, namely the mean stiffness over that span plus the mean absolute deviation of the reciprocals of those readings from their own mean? 135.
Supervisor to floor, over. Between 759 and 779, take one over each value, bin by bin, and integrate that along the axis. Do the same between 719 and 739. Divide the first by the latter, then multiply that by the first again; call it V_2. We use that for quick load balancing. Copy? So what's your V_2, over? 0.09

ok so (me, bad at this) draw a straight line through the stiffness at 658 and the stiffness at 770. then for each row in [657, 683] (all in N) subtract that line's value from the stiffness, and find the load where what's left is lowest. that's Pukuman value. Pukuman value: 682 N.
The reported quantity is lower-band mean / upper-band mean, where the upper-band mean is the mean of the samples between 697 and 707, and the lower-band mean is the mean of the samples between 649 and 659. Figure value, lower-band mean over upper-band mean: 1.36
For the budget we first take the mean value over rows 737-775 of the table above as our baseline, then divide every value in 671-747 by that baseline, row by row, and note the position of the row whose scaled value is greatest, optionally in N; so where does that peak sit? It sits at 680 N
